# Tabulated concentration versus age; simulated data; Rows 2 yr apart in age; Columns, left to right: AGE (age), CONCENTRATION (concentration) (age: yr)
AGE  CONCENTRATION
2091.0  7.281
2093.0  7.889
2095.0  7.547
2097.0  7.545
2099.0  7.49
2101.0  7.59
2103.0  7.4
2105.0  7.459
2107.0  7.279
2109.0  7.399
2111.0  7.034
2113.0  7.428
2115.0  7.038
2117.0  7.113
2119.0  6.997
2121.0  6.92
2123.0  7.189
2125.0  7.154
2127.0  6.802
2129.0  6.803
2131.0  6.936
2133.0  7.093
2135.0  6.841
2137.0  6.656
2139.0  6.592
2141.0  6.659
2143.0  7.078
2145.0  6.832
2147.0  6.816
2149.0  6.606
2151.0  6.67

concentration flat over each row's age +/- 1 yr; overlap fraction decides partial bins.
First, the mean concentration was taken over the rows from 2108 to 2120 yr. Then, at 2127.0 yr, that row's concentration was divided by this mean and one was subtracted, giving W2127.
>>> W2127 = -0.05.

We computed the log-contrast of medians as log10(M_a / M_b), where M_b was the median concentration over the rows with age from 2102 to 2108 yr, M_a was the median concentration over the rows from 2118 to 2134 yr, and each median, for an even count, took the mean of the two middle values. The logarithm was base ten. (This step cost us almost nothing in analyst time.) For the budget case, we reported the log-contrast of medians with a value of -0.026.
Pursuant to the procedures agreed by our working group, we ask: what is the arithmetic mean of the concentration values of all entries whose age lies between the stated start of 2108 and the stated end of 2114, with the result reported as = 7.29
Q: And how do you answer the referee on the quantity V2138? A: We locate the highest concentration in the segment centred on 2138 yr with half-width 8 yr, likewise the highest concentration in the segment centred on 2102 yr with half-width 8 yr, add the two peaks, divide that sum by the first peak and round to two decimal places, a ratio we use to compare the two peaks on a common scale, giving 2.07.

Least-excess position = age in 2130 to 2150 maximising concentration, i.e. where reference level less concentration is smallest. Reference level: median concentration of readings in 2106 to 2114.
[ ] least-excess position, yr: 2133.0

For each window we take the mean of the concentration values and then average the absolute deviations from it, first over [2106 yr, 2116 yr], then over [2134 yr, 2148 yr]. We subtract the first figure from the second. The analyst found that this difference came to -0.03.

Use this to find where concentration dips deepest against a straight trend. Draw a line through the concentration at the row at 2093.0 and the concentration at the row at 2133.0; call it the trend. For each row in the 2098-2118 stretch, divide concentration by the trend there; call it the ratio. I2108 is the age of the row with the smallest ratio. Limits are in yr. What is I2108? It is 2111.0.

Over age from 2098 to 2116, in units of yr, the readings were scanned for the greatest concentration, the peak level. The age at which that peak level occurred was 2101.0 yr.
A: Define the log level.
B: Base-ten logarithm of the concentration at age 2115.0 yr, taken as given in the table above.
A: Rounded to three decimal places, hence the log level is 0.847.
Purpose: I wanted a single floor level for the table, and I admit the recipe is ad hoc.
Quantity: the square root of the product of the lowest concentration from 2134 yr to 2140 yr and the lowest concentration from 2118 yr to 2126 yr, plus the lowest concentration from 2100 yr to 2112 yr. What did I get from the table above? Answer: 13.8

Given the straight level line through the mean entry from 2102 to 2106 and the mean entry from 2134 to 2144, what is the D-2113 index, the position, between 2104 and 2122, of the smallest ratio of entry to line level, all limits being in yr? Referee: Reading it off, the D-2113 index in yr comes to 2111.0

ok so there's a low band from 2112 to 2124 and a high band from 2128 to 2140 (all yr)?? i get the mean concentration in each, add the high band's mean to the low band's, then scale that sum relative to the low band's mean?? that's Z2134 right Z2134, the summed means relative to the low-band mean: 1.96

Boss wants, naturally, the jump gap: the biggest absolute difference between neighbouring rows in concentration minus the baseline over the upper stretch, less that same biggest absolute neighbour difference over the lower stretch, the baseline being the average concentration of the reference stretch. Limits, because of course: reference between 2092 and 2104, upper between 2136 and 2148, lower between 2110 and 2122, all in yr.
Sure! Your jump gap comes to 0.025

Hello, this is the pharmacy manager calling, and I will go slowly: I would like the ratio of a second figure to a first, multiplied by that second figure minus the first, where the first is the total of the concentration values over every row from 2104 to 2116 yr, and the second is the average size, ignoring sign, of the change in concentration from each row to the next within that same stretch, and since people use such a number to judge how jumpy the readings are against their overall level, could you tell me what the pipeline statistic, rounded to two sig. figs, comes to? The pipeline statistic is -0.29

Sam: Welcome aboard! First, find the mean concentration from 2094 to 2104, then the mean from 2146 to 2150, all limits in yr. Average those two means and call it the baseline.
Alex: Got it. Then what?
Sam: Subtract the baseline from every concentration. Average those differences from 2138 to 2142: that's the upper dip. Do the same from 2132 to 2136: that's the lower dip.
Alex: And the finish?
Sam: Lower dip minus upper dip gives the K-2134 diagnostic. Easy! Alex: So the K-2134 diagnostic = 0.34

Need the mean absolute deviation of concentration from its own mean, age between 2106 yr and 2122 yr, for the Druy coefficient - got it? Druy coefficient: 0.163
